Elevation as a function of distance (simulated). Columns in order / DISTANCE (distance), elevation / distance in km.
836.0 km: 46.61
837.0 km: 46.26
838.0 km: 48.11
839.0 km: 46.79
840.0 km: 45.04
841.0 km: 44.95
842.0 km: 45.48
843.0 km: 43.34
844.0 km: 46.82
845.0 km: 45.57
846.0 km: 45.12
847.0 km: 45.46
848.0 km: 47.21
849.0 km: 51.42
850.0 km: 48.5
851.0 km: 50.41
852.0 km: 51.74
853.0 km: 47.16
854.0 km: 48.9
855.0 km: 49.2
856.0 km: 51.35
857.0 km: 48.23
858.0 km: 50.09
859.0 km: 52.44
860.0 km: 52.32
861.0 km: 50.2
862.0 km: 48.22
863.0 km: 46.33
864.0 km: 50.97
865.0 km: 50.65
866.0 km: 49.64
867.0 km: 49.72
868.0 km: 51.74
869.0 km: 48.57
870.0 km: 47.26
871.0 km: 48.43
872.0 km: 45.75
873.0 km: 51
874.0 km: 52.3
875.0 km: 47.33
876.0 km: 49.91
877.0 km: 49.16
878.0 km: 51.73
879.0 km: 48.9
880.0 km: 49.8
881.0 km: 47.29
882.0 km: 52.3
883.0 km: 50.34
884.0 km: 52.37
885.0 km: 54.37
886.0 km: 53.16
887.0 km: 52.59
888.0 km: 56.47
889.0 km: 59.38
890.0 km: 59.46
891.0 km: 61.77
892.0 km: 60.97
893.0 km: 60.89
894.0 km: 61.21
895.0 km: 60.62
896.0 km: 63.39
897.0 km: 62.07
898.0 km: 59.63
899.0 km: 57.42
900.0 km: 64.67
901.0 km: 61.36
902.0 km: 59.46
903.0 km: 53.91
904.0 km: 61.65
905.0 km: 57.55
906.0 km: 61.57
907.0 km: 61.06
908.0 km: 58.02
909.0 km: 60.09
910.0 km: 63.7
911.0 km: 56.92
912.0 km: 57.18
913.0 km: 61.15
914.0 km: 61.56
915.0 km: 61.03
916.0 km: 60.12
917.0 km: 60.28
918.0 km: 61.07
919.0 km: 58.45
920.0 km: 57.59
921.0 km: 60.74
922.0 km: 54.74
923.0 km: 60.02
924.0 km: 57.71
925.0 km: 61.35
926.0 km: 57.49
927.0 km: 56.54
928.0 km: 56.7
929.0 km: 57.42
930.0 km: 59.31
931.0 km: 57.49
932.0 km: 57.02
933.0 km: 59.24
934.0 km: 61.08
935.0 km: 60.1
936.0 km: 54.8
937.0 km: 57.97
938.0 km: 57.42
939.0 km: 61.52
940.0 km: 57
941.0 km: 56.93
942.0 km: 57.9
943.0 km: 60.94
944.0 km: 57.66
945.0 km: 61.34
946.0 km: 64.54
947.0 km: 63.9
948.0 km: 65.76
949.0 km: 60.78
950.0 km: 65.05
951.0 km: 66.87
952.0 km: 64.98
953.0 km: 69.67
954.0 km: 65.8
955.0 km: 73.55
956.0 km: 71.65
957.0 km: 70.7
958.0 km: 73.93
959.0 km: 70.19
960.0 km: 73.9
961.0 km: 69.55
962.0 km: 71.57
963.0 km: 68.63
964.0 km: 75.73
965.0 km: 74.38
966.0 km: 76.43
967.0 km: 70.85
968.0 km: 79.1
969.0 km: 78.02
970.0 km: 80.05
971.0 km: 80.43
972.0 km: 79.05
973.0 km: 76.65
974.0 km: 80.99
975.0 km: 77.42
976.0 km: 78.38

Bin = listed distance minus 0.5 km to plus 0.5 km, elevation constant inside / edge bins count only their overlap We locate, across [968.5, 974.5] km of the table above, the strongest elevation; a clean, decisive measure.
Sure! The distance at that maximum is 974.0 km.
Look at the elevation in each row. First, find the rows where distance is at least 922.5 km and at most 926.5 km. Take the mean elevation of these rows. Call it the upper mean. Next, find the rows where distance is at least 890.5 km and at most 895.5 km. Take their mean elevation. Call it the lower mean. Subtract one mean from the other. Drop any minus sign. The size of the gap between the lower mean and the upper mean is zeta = 1.9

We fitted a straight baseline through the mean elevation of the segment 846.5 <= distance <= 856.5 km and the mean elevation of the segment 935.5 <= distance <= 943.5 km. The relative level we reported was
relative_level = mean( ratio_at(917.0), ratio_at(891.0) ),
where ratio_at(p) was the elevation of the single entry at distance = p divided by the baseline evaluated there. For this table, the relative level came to 1.12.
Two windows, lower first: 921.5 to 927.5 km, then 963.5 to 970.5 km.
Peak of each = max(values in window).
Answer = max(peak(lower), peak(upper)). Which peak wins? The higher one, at 80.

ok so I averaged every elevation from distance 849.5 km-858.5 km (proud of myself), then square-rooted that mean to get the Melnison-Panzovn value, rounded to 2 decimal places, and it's 7.04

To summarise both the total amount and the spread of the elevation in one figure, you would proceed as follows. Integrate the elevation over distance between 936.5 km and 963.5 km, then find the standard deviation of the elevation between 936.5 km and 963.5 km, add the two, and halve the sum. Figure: 883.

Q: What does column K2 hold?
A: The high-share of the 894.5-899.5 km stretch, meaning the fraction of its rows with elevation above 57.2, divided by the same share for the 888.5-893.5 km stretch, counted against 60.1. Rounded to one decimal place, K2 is 1.7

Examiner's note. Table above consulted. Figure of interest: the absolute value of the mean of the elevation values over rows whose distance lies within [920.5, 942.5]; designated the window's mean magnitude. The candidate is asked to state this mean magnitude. 58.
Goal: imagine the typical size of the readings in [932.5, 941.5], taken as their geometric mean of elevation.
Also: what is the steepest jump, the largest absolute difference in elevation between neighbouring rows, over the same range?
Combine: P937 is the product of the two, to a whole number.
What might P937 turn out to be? 310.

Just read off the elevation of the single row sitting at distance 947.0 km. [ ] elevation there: 63.9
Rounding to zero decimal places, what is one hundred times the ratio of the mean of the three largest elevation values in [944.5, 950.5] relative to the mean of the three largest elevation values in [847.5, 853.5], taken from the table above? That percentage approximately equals 127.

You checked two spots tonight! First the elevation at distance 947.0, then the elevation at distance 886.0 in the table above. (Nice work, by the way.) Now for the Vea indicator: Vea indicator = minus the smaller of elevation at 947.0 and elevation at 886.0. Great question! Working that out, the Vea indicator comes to -53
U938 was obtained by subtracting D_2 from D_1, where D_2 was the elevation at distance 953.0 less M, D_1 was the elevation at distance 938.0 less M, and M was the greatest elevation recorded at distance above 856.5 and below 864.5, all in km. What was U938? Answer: -12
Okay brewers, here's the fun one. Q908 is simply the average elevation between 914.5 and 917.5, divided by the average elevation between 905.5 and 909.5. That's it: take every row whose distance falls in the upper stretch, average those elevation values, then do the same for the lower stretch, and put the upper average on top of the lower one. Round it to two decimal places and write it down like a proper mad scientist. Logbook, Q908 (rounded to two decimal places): 1.00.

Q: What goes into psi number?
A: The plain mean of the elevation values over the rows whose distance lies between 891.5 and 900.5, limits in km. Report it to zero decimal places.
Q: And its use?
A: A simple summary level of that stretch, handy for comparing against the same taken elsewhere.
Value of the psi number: 61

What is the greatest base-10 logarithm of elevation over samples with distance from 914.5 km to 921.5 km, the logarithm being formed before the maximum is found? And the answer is 1.79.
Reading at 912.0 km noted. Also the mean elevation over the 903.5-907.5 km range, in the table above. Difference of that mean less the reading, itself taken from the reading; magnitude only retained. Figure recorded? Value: 54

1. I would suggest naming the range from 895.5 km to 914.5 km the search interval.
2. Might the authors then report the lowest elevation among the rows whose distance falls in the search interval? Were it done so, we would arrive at 53.91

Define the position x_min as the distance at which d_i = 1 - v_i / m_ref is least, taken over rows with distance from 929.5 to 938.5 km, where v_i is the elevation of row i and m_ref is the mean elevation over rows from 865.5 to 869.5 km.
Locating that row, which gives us 934.0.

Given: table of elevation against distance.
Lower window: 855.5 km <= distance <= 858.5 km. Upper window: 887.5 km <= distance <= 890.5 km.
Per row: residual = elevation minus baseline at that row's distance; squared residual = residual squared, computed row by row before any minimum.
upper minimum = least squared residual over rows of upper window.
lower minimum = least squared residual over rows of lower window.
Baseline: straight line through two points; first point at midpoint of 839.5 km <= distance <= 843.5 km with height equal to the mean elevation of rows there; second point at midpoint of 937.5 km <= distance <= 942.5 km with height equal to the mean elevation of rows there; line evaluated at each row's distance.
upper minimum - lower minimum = 27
